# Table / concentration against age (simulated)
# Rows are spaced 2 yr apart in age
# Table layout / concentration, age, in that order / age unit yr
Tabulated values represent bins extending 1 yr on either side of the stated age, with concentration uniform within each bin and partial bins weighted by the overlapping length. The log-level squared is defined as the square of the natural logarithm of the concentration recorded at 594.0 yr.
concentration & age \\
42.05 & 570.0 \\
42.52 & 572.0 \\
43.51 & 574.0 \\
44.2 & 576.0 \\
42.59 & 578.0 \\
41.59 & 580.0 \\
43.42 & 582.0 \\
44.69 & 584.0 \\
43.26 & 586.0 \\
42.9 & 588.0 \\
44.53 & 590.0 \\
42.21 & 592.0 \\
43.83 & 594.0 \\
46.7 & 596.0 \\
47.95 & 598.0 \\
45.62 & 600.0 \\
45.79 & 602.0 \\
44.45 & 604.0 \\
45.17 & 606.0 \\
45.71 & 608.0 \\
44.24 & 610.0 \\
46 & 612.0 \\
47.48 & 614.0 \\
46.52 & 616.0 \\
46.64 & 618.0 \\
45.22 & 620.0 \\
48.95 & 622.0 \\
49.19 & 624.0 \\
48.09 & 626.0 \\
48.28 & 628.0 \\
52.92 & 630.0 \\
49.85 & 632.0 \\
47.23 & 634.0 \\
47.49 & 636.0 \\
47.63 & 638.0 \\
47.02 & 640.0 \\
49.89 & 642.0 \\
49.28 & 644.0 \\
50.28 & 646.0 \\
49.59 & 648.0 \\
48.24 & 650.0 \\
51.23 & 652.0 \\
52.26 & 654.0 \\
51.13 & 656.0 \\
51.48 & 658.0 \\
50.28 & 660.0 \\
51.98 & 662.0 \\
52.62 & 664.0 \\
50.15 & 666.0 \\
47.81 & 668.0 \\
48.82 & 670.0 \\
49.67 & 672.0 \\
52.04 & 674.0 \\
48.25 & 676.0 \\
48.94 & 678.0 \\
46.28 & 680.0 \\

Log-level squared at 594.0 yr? 14.3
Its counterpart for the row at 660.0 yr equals 15.3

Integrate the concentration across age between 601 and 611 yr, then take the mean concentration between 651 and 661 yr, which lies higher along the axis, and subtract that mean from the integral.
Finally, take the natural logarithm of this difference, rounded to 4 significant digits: 5.990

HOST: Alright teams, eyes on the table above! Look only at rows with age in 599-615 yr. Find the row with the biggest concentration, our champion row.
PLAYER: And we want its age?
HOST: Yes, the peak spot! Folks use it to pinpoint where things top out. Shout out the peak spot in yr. 614.0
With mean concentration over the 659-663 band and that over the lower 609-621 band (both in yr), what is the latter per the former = 0.90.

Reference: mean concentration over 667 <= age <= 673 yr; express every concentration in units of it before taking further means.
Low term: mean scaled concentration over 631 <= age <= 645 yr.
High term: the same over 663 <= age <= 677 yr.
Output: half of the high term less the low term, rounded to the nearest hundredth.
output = 0.02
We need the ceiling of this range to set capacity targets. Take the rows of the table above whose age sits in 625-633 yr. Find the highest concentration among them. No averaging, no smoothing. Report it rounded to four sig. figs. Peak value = 52.92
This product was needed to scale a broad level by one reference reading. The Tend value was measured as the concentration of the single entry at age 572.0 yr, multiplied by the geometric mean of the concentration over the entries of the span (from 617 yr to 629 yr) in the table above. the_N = 2029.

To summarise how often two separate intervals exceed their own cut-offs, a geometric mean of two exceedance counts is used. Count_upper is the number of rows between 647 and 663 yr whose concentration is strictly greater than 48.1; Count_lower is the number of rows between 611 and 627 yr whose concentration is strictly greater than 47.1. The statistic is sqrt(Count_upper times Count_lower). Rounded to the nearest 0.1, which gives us 5.7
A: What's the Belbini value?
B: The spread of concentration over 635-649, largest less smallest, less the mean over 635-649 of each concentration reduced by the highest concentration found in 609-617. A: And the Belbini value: 2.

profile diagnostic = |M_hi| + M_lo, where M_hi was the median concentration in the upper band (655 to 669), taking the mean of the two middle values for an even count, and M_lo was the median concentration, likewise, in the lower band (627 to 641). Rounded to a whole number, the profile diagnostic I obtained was 99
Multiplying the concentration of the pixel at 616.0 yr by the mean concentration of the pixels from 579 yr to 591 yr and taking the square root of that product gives 44.9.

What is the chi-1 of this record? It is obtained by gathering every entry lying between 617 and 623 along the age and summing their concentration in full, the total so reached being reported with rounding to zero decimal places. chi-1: 141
